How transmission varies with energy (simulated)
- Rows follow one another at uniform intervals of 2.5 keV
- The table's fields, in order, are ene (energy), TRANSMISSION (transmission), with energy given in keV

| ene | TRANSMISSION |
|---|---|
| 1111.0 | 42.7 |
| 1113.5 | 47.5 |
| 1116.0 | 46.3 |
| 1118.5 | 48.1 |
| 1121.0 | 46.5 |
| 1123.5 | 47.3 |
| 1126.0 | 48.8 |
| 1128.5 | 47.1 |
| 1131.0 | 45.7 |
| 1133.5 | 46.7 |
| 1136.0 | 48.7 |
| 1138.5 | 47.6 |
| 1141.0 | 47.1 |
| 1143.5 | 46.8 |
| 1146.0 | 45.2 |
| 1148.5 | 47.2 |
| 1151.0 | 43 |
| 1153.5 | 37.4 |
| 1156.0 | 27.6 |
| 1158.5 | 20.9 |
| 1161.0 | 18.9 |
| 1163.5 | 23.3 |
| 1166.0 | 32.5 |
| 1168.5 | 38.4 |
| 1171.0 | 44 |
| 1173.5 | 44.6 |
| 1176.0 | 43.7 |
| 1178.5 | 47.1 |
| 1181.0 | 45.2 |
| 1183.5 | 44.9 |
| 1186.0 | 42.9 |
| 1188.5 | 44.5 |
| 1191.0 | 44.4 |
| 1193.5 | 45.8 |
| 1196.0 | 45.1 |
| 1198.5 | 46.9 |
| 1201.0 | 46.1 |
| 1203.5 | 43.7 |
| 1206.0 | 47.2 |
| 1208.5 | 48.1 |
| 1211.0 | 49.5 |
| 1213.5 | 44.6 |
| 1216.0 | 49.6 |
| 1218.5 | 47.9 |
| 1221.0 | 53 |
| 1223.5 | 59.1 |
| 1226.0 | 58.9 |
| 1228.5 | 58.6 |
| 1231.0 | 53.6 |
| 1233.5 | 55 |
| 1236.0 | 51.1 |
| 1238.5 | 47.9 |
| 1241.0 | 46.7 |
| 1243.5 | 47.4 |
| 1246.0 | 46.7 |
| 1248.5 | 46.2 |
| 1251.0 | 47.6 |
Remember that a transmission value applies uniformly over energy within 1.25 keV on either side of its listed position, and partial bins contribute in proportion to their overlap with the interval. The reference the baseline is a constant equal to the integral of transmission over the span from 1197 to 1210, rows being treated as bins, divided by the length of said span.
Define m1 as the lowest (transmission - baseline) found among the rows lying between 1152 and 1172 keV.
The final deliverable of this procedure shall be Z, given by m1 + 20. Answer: -7.5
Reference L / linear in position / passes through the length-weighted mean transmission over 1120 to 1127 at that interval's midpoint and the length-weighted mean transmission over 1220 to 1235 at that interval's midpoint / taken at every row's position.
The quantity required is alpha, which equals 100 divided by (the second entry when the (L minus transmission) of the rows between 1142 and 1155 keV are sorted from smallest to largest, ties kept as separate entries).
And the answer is 41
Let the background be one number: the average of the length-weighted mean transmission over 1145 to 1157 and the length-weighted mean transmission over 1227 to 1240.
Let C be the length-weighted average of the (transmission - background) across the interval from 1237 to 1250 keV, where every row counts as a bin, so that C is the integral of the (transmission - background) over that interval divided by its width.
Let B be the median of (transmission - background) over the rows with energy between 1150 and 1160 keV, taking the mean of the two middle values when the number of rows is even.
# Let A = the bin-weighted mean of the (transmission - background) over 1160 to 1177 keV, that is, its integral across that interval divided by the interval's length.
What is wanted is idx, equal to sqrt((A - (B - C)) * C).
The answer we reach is 1.0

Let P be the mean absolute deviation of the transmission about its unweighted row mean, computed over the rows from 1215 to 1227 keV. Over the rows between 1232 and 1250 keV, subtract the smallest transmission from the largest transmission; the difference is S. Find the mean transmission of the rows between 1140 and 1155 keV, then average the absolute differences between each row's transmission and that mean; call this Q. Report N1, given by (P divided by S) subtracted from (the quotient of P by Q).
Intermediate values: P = 4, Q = 2.8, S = 9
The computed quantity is 1.0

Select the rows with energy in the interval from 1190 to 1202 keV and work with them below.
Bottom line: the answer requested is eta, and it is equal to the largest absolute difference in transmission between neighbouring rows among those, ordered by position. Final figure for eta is 1.8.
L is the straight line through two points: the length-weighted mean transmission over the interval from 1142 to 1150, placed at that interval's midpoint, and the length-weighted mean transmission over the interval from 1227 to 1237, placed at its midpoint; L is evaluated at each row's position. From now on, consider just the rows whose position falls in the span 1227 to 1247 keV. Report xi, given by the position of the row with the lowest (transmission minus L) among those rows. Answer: 1246.0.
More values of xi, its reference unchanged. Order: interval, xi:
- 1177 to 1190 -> 1186.0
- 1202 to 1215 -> 1213.5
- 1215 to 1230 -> 1218.5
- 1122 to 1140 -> 1131.0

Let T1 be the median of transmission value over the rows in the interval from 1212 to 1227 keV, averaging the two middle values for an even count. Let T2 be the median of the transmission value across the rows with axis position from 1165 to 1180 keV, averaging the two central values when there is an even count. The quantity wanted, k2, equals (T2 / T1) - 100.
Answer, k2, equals -99.1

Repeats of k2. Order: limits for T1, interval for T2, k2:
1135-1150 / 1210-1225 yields -98.9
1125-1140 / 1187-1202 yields -99.0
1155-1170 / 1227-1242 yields -97.9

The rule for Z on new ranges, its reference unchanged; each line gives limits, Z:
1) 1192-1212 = 17.3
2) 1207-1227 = 18.2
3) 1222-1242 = 20.3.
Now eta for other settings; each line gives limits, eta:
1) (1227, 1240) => 5.0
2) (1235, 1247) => 3.2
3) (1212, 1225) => 6.1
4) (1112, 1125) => 1.8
